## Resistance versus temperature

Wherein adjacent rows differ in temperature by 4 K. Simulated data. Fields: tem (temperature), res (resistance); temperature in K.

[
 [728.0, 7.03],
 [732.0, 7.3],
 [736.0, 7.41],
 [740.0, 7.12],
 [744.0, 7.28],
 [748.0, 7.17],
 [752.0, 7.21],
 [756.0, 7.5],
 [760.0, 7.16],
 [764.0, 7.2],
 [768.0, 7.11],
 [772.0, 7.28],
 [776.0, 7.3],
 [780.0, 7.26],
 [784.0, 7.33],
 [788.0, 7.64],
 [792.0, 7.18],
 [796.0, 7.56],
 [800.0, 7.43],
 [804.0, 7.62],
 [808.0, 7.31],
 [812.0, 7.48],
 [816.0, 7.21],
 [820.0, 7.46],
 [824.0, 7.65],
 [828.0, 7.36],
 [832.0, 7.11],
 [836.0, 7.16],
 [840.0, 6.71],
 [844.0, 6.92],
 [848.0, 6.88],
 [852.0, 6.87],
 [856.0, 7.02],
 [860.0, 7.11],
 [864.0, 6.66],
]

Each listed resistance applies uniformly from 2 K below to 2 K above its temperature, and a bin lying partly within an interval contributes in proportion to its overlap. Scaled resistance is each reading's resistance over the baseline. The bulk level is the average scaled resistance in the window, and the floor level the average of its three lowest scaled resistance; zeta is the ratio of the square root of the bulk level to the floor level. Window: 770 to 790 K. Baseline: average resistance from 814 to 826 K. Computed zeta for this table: 1.02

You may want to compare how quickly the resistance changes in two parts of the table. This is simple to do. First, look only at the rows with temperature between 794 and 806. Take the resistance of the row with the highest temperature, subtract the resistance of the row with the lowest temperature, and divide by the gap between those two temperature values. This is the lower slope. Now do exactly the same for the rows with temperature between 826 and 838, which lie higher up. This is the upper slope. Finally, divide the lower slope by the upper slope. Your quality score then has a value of -0.3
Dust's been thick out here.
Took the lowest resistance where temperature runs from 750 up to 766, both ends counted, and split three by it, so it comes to 0.419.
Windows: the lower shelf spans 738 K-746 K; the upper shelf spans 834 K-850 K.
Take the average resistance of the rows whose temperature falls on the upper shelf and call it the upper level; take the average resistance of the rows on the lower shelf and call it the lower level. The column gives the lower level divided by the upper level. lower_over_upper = 1.04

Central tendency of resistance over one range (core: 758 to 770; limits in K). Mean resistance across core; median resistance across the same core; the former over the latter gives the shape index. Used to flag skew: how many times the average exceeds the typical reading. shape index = 1.00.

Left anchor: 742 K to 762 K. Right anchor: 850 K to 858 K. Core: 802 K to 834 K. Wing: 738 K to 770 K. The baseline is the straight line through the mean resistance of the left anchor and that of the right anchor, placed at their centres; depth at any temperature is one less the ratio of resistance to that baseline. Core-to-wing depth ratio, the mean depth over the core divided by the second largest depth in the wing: -3.3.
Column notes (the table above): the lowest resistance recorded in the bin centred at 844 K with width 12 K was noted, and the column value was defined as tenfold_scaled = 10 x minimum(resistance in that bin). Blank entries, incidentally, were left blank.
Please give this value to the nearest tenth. 67.1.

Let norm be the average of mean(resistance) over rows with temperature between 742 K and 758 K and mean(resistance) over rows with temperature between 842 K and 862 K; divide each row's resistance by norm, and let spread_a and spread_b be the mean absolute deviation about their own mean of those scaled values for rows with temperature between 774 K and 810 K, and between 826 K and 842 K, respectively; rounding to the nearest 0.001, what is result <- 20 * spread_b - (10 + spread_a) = -9.494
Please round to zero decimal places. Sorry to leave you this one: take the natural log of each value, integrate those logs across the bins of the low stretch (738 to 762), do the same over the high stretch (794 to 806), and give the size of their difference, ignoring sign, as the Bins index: 23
